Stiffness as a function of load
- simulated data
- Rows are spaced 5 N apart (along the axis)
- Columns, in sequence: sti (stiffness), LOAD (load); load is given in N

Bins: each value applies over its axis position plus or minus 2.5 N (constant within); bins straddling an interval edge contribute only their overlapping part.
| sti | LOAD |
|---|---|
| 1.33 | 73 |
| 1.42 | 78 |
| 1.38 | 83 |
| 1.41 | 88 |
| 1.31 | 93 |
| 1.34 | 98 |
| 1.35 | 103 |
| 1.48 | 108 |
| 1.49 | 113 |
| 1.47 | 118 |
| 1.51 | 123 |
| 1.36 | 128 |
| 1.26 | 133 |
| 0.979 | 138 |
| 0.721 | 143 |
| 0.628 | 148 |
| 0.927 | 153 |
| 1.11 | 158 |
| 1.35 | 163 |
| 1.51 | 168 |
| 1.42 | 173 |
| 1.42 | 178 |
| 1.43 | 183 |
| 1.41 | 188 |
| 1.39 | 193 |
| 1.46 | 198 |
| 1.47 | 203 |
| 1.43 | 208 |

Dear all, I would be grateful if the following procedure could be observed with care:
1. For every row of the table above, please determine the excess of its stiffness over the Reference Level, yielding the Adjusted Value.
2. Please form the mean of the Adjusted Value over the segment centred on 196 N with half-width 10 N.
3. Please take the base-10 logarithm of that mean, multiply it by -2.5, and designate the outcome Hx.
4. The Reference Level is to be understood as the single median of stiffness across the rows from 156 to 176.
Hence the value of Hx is 3.3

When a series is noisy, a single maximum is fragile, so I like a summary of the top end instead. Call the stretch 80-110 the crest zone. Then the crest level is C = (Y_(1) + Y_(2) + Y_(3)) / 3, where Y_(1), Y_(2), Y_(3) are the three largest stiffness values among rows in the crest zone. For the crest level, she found 1.423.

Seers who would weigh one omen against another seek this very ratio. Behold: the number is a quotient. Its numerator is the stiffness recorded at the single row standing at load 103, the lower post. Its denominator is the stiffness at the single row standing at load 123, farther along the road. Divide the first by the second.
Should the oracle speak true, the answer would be 0.89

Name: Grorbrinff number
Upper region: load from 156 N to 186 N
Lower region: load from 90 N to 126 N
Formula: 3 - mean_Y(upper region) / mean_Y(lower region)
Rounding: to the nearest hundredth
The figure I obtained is 2.03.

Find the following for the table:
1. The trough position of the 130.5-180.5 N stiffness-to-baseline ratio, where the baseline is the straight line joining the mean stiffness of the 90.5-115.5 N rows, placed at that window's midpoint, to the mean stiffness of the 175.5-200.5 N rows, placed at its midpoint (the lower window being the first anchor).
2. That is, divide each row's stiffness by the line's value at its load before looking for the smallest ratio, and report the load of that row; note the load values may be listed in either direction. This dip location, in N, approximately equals 148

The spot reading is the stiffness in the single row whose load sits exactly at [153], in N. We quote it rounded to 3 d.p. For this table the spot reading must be 0.927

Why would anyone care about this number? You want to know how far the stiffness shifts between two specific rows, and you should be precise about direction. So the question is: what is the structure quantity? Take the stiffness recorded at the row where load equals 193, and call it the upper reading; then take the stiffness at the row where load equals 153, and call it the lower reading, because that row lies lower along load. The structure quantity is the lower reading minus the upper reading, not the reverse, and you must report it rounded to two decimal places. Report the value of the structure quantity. -0.46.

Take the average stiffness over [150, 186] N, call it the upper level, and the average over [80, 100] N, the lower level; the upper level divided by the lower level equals 0.96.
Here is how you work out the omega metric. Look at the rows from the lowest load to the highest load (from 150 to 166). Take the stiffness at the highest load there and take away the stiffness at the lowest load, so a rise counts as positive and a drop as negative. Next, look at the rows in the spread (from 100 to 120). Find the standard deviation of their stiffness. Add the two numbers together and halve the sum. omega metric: 0.24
